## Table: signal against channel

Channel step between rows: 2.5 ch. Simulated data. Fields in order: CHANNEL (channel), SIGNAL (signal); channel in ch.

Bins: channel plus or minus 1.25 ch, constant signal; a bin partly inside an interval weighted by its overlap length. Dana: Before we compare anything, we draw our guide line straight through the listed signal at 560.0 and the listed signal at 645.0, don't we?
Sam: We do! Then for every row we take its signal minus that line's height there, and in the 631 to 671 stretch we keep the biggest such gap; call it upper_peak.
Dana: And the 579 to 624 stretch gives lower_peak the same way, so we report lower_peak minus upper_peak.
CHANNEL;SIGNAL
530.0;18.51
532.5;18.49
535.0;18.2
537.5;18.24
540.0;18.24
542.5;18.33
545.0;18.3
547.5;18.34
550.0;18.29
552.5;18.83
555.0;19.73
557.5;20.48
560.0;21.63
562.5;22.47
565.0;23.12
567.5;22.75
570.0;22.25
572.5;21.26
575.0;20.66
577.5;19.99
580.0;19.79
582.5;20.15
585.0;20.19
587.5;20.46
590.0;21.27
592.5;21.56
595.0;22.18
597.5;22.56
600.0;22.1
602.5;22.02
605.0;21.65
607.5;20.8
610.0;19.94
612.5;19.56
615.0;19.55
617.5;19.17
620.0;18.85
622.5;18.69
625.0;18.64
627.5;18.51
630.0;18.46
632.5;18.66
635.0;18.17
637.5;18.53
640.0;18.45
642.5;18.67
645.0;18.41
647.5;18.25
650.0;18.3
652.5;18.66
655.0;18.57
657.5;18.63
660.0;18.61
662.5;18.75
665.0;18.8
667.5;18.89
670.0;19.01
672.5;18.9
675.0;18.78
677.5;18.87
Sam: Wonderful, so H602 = 0.8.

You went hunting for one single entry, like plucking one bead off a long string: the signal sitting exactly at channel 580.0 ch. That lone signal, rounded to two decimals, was 19.79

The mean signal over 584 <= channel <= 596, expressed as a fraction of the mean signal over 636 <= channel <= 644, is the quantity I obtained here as 1.14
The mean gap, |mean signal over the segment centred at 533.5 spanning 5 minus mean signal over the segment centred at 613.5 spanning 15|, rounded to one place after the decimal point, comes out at 1.3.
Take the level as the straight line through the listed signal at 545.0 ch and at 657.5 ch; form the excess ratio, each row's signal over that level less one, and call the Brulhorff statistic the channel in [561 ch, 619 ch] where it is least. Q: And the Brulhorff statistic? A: 617.5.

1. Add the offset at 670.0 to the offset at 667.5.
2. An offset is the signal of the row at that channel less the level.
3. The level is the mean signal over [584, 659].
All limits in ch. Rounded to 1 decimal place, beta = -1.4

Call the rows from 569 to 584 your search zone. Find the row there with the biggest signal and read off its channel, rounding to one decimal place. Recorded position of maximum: 570.0 ch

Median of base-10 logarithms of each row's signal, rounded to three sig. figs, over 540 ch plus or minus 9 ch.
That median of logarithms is 1.26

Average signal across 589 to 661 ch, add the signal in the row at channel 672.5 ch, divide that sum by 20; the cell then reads 1.92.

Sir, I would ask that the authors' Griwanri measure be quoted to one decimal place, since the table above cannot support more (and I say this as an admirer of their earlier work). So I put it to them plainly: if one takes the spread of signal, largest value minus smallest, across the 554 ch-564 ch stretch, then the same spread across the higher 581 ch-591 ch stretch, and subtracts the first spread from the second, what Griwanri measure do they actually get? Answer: -1.6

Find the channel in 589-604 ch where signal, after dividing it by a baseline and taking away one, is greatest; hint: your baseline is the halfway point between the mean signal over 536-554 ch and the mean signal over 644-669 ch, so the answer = 597.5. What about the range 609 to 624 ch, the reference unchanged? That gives 610.0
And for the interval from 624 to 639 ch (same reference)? 632.5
